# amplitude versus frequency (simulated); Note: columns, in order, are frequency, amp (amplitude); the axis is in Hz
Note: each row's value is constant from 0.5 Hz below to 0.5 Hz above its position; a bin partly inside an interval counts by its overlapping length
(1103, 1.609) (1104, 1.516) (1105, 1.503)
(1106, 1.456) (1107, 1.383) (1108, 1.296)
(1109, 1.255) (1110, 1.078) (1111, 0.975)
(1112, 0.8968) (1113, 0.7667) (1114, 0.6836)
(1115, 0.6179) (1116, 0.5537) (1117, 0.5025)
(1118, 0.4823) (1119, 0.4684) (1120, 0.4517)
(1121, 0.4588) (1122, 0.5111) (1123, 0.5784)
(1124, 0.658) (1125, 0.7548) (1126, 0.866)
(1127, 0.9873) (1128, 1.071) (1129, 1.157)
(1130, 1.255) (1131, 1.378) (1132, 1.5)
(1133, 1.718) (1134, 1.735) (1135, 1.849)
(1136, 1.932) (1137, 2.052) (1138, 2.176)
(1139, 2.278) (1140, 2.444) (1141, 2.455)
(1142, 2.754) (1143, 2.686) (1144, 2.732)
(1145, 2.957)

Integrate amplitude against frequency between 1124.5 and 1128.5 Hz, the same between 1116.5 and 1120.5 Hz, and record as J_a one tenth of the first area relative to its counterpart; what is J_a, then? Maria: 0.19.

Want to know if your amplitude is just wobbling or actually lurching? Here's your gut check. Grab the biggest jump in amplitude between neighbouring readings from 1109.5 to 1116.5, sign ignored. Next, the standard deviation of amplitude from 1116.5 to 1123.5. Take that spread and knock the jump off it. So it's -0.09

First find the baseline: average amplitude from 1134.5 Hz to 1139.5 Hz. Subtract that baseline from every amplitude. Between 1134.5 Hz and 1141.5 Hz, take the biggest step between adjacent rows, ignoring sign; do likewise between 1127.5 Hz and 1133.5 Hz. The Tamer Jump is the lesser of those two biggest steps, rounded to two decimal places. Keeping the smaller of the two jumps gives 0.17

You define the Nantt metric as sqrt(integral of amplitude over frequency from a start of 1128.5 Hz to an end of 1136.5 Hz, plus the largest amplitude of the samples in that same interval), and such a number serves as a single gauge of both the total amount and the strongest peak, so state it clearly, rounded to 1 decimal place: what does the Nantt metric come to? 3.8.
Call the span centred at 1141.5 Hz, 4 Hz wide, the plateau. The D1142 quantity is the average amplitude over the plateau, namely 2.6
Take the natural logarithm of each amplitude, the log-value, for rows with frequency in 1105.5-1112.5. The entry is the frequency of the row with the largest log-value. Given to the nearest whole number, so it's 1106 Hz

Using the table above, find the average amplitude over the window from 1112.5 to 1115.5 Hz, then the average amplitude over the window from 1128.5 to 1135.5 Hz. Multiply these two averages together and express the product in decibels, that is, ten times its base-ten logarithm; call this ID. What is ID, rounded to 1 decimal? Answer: 0.2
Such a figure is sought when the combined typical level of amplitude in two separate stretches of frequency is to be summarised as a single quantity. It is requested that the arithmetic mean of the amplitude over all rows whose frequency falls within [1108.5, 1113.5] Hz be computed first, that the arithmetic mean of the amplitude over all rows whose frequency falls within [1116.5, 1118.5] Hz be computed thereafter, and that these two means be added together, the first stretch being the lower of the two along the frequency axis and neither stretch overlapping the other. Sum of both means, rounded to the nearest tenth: 1.5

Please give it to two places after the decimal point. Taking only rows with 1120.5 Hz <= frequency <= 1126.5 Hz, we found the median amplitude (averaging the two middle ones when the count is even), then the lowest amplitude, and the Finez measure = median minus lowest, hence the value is 0.16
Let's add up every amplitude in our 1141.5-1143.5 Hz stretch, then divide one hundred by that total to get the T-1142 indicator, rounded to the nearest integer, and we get 18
